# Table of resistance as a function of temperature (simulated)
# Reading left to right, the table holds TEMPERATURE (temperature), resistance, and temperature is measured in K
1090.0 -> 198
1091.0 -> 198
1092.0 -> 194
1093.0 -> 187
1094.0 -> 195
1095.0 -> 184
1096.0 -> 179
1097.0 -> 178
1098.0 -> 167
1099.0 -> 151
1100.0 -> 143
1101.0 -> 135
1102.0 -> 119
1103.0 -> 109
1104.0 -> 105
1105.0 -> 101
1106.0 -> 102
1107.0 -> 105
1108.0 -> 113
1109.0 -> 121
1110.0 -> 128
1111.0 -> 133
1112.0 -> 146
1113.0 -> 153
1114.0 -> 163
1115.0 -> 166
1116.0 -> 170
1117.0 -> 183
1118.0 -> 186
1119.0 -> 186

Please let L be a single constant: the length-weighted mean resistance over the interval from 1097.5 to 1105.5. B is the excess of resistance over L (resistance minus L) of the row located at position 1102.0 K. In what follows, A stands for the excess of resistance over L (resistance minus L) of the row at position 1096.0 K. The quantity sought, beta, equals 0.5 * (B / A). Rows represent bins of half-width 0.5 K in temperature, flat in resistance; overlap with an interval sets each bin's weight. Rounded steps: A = 50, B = -10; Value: -0.1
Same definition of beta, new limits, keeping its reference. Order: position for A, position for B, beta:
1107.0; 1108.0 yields 0.3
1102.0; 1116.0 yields -2.1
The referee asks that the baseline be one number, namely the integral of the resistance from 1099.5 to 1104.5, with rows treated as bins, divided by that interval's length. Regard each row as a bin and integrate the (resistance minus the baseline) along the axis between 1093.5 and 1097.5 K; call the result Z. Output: 247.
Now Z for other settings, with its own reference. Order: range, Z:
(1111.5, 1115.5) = 139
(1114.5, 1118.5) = 216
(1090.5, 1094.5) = 285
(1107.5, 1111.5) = 6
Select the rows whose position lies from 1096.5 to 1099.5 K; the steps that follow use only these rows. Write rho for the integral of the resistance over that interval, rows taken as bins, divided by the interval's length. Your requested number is 165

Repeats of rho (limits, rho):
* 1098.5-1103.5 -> 131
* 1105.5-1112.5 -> 121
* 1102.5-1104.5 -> 107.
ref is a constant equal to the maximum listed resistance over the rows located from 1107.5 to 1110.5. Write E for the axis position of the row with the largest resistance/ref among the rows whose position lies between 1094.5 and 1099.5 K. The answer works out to 1095.0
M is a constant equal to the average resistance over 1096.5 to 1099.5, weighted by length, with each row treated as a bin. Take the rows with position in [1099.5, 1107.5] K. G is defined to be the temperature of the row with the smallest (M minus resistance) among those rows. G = 1100.0 K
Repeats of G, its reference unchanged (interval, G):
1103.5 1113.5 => 1113.0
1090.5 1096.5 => 1091.0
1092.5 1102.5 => 1094.0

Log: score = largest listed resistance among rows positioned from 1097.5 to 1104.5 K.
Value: 167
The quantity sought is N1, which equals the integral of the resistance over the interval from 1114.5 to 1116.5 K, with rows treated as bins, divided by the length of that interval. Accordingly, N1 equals 168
